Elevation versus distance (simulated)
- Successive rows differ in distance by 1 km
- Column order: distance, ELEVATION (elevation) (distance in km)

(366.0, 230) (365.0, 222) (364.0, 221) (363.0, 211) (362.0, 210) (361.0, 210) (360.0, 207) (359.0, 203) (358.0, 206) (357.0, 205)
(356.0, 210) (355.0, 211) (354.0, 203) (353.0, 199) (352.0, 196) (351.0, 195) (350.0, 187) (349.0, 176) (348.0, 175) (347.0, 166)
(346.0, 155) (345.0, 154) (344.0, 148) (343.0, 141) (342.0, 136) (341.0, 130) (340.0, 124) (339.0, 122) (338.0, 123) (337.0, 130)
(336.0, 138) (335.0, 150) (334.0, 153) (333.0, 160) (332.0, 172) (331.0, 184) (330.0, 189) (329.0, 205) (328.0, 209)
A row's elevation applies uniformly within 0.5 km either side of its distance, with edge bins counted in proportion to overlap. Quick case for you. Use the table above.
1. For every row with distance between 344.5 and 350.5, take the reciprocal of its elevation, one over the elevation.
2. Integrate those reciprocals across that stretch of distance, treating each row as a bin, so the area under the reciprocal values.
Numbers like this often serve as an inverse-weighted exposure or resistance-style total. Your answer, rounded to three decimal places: 0.036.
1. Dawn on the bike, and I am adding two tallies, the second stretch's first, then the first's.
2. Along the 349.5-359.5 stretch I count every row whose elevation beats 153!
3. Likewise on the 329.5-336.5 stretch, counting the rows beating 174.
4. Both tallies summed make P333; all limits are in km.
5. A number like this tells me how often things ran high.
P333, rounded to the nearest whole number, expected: 12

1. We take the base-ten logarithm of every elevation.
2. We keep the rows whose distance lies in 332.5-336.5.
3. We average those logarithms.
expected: 2.18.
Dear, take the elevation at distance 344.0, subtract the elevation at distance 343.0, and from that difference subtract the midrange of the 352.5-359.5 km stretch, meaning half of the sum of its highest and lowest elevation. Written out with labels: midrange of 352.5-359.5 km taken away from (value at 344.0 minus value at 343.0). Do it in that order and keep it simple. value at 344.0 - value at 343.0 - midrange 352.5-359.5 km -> -198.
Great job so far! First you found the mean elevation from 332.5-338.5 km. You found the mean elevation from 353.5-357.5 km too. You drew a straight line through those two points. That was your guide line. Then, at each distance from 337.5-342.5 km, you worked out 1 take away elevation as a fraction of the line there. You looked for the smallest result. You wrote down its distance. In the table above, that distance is 342.0 km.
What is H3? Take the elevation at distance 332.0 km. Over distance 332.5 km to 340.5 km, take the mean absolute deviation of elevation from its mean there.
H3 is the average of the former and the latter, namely 92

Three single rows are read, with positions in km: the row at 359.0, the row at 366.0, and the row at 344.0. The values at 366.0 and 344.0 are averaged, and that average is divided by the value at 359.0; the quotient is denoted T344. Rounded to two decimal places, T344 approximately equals 0.93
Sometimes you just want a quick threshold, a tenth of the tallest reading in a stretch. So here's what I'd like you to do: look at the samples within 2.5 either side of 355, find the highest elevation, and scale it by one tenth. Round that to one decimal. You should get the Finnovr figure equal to 21.1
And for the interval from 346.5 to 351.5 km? 19.5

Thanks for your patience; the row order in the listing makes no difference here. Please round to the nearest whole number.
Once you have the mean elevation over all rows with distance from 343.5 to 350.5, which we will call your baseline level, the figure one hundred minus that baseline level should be -66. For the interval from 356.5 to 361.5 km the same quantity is -106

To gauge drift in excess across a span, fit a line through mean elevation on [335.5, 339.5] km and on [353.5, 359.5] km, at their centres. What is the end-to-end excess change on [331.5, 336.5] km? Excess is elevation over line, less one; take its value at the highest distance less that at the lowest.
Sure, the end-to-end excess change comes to -0.50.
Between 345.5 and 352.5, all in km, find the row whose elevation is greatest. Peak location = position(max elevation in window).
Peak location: 352.0 km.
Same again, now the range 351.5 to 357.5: 355.0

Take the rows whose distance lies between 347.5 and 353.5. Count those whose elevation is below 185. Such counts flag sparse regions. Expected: 2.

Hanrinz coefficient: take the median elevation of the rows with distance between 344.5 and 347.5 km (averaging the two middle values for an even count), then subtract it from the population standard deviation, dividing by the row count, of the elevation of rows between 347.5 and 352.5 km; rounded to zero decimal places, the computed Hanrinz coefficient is -146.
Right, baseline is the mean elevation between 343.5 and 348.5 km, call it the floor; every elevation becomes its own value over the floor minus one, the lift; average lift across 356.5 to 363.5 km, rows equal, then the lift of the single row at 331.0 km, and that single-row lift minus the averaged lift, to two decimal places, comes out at -0.15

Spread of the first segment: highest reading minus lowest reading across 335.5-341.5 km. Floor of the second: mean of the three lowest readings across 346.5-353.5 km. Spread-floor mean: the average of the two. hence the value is 94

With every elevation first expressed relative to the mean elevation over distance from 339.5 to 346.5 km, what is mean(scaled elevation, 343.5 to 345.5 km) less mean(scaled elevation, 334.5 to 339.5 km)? 0.13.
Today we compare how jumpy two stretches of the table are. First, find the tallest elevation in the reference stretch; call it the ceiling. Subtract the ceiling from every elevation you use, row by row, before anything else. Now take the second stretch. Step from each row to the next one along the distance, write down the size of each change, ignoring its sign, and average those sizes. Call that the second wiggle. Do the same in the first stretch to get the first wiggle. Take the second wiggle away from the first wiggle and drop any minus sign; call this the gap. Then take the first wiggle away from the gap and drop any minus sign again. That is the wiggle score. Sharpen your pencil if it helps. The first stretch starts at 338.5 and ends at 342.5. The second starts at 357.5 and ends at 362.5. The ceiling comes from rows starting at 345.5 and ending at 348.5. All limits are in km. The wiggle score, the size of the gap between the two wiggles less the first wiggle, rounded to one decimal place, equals 2.5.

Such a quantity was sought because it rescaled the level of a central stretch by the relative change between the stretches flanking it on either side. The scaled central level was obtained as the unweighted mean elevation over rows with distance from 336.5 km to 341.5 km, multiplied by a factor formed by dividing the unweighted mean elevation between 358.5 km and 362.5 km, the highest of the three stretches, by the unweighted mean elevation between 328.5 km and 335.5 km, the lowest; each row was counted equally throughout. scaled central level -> 151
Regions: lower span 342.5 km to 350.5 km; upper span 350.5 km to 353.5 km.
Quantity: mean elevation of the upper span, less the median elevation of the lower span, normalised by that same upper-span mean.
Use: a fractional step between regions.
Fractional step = 0.18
